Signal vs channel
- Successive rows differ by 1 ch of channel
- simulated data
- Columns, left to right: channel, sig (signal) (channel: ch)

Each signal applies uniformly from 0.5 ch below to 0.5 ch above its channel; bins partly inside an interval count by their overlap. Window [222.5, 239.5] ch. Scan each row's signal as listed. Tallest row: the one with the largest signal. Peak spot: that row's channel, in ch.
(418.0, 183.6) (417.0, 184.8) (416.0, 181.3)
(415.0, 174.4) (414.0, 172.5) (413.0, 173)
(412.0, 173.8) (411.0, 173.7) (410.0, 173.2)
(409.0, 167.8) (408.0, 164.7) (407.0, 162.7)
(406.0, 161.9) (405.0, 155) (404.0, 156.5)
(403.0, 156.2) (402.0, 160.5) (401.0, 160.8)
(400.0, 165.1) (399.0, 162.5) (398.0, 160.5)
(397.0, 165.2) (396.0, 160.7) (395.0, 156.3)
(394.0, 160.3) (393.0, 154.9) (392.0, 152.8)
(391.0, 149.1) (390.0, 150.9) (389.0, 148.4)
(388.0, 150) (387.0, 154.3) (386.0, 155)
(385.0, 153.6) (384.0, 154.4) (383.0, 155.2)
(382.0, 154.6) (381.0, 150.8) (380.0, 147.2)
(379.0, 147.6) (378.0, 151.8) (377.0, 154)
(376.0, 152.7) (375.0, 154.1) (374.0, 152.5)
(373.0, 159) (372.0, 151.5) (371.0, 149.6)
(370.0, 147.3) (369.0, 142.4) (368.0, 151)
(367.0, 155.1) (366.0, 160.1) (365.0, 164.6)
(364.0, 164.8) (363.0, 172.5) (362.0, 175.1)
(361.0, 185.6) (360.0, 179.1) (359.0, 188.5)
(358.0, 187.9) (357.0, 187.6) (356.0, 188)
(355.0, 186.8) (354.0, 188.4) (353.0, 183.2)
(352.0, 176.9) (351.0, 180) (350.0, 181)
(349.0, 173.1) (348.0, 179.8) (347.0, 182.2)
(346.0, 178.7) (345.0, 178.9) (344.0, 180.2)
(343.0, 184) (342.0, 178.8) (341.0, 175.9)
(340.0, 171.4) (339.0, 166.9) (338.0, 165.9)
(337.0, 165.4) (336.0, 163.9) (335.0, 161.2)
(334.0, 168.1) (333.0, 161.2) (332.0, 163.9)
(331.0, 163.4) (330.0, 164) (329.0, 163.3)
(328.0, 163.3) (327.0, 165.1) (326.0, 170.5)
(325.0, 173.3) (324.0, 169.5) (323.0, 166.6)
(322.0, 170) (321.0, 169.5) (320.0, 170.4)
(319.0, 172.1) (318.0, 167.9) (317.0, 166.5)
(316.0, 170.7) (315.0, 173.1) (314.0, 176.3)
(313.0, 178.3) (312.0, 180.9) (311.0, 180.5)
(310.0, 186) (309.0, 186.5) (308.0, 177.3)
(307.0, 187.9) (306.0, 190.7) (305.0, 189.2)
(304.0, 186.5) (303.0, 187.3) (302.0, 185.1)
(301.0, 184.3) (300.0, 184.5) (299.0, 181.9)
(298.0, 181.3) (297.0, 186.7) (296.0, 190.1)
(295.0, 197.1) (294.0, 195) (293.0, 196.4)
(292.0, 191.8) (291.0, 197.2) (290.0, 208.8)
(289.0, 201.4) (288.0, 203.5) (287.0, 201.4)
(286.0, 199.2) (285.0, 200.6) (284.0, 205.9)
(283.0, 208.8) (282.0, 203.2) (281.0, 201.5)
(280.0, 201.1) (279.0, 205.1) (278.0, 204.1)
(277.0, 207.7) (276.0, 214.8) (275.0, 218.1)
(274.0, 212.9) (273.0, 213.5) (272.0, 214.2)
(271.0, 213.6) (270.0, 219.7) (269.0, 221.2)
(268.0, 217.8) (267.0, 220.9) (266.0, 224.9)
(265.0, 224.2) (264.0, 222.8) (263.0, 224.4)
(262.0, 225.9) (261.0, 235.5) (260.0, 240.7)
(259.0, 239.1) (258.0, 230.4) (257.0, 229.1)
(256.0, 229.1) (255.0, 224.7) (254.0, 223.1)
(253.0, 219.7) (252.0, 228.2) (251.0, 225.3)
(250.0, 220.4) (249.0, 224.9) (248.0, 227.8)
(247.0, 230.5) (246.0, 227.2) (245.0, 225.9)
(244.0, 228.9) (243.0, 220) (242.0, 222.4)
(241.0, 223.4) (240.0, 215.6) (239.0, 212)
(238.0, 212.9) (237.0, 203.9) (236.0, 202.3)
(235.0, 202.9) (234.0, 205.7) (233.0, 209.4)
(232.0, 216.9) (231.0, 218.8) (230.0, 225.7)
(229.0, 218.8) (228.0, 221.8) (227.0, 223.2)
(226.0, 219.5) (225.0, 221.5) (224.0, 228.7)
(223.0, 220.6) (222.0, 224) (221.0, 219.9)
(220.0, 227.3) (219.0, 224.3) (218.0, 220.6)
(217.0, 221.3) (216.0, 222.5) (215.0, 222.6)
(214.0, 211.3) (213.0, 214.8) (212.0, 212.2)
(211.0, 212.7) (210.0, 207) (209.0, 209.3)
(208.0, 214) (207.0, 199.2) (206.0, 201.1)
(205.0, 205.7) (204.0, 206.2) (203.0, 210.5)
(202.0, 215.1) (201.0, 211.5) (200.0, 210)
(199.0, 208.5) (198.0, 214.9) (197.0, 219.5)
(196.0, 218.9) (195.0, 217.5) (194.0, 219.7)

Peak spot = 224.0 ch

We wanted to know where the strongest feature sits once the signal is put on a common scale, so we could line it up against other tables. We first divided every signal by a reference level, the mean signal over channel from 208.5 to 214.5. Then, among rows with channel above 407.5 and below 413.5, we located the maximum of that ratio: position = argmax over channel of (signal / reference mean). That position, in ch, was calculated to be 412.0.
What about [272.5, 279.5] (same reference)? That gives 275.0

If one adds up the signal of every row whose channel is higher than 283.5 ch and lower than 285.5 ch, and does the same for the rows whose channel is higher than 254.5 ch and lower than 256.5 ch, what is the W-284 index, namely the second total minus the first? 47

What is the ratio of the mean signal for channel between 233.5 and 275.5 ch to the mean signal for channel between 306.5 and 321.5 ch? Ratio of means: 1.26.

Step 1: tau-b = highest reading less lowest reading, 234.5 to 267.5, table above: 38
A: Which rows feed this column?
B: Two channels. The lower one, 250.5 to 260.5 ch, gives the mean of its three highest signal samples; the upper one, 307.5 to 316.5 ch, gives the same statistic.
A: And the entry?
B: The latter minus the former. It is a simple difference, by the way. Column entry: -52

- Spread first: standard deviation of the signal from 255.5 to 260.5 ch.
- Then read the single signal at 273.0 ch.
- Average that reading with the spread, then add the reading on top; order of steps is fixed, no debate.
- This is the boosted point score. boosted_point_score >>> 323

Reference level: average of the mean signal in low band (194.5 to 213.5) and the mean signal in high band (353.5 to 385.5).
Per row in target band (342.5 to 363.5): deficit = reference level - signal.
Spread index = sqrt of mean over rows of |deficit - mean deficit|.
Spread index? 2.1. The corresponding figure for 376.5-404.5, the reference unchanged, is 2.0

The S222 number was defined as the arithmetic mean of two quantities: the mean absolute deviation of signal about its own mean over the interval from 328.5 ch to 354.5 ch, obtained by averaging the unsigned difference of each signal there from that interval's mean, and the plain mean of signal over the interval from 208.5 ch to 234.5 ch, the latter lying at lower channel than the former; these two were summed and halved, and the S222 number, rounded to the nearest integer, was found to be 113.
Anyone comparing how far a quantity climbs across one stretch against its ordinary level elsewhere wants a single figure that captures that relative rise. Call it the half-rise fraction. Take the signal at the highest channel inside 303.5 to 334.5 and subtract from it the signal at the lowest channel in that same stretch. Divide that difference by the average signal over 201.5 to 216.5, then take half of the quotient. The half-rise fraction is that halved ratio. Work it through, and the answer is -0.044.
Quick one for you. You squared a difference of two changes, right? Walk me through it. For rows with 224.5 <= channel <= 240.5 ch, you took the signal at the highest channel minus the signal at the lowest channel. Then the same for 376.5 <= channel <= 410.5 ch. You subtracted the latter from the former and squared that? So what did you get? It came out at 630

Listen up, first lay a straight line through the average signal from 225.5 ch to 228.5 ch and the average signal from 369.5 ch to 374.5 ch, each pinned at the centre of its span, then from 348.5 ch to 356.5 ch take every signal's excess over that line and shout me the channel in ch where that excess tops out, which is 356.0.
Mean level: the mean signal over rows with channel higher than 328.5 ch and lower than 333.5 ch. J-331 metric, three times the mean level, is 489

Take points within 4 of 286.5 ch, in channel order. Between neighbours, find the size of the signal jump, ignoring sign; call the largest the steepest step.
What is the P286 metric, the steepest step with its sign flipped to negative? -7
